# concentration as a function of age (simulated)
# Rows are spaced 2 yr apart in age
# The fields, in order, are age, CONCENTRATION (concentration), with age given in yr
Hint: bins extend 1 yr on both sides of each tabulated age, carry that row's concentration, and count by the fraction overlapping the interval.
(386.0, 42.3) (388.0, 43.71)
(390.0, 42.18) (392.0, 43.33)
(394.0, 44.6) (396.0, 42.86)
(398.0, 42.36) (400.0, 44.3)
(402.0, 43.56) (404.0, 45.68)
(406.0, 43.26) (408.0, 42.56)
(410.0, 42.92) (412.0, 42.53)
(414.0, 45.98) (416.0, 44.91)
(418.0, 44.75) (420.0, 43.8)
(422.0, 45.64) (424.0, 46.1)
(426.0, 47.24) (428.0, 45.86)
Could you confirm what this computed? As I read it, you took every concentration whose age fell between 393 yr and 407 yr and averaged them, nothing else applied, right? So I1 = 43.8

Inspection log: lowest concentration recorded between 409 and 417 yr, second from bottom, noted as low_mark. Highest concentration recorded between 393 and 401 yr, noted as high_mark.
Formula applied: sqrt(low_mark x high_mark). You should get 43.8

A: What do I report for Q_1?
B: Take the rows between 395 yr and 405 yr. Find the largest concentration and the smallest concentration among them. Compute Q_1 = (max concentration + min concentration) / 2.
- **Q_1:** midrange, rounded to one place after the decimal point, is 44.0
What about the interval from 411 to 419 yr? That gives 44.3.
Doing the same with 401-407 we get 44.5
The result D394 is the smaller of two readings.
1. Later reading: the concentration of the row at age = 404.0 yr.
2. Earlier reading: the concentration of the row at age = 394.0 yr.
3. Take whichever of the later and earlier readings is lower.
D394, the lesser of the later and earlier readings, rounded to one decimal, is 44.6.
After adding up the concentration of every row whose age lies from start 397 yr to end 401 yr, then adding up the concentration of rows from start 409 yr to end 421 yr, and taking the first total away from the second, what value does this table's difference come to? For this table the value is 178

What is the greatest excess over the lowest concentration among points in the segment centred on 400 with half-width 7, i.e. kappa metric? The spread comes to 3.32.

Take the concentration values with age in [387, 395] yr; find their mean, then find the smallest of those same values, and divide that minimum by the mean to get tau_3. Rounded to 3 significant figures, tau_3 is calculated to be 0.971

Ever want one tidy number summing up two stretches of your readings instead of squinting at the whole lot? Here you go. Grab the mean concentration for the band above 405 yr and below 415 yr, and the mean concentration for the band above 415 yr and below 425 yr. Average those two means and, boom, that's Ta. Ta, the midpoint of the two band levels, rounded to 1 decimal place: 44.2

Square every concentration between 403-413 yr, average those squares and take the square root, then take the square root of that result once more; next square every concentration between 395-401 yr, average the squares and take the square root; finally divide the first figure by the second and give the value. 0.153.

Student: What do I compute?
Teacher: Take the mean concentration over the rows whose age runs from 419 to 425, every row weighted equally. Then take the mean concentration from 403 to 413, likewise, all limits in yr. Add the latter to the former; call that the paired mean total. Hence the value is 88.6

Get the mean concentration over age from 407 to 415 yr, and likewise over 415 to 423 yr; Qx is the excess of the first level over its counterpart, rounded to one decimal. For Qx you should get -1.3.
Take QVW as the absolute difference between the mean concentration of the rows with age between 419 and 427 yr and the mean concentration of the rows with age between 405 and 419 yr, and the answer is 1.9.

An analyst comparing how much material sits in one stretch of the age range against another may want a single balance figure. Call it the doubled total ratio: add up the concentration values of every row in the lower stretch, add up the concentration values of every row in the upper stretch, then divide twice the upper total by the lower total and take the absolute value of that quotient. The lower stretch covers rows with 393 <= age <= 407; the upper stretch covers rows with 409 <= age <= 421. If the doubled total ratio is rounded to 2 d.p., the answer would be 1.73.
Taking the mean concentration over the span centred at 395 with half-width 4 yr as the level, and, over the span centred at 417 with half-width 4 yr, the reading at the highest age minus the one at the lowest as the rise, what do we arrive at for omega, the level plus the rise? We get 41.1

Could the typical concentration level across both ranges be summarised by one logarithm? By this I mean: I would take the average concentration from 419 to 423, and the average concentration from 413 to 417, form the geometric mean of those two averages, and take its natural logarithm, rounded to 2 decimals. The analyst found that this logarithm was 3.81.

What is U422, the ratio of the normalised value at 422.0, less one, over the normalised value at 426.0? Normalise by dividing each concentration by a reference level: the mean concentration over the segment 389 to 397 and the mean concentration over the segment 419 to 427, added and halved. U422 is 0.02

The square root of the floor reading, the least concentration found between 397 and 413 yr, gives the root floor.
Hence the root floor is 6.51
